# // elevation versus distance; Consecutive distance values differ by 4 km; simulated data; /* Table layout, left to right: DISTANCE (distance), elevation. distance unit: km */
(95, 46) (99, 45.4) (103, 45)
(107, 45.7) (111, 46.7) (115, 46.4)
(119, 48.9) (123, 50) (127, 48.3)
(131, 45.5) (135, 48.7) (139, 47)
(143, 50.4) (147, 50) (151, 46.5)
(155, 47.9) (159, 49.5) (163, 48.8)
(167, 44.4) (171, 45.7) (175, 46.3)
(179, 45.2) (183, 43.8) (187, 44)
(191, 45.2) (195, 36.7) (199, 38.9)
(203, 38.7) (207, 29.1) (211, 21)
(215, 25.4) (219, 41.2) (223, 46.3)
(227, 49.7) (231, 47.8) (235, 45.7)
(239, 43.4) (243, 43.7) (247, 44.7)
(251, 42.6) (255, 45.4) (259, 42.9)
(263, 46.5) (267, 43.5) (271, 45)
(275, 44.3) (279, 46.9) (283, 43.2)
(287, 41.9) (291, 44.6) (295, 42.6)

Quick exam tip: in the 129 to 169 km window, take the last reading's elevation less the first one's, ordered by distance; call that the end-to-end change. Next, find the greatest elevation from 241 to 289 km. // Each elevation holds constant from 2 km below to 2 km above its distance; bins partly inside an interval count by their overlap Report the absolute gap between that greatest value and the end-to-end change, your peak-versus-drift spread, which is 48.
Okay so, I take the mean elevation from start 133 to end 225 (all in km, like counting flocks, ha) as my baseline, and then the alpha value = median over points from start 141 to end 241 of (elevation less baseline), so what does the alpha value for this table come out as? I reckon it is 2.6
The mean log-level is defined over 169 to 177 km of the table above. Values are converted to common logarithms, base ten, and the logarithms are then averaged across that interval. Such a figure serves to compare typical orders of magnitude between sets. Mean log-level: 1.66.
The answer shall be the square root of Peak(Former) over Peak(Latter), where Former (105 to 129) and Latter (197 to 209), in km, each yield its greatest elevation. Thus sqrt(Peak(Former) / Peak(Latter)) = 1.13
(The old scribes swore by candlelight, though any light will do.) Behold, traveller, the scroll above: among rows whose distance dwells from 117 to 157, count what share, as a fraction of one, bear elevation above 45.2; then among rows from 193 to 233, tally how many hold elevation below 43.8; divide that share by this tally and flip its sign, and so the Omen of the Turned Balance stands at -0.14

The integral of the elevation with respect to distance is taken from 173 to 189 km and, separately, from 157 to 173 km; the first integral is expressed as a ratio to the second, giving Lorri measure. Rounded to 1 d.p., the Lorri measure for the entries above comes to 1.0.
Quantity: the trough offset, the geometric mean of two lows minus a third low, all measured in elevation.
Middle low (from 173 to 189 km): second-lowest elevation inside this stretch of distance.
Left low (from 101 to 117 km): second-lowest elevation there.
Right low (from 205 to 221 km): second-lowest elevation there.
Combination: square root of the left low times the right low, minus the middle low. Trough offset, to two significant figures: -9.9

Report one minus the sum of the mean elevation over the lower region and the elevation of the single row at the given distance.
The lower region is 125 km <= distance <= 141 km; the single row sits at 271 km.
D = -91.4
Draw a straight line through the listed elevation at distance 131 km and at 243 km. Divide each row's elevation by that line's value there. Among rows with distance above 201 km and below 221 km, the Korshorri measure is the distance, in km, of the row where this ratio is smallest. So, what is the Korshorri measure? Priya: 211 km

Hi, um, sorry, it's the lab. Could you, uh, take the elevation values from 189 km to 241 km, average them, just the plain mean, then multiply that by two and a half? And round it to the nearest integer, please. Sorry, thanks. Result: 98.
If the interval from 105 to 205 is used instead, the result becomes 115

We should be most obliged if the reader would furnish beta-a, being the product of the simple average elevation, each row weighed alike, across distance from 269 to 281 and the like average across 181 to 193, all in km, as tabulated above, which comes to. 2013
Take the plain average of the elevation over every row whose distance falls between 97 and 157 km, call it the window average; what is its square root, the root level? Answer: 6.89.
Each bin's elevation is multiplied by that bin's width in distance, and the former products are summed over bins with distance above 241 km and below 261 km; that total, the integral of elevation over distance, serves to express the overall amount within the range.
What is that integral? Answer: 877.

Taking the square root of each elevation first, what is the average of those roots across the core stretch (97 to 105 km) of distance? 6.7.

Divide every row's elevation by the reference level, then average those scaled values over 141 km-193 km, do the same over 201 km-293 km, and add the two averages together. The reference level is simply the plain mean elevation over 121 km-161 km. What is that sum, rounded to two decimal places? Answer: 1.83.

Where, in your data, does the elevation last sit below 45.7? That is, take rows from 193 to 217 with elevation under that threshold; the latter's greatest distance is 215 km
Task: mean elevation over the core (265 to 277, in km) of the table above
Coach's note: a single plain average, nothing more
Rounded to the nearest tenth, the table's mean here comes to 44.3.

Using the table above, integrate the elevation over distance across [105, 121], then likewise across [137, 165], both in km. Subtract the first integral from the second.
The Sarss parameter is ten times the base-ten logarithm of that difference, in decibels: 27.9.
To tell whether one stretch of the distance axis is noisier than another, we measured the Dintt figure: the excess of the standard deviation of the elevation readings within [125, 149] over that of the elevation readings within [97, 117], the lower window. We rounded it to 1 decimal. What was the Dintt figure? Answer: 1.1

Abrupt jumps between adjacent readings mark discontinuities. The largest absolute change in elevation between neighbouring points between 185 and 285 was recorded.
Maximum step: 16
